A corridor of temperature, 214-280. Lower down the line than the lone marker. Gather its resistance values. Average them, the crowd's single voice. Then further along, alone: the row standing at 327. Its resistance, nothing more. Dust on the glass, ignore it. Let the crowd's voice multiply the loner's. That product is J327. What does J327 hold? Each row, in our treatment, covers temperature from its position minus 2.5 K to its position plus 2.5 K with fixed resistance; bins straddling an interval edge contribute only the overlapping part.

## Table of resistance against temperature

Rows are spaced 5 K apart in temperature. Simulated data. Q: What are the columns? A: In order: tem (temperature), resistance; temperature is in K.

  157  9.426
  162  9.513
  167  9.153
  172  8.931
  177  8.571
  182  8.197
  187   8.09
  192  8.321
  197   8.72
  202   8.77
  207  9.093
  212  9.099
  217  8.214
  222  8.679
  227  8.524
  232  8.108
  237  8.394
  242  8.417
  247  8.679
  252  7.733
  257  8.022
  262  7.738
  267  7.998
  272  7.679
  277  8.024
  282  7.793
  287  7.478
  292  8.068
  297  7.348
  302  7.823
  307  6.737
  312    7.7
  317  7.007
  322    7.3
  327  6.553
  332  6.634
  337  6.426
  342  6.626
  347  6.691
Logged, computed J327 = 54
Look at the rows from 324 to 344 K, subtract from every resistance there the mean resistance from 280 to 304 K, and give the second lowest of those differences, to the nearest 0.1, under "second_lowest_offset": -1.1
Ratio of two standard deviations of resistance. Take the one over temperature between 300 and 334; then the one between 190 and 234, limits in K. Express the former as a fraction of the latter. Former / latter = 1.4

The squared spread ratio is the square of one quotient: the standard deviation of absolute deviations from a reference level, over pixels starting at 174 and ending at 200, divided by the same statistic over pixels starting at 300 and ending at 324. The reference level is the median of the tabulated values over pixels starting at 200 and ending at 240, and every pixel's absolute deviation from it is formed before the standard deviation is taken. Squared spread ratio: 0.2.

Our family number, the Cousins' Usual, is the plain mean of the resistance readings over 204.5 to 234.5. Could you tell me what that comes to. 8.6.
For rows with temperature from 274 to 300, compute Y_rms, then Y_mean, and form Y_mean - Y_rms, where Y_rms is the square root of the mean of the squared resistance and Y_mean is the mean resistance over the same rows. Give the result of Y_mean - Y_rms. -0.005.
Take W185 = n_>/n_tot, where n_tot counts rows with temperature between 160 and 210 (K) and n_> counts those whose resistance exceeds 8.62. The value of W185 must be 0.60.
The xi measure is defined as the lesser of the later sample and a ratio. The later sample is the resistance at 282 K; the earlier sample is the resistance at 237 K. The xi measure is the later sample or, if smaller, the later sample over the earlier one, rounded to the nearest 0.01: 0.93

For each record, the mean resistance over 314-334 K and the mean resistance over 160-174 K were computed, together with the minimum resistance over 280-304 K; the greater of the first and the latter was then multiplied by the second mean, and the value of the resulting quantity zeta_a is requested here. 67.6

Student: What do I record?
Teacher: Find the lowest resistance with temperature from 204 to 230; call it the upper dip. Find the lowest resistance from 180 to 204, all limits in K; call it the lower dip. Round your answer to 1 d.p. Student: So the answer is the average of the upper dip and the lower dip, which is 8.2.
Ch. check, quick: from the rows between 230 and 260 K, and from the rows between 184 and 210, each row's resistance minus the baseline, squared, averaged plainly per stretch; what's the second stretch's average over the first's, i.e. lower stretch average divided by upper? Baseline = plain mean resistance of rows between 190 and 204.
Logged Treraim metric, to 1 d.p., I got 0.5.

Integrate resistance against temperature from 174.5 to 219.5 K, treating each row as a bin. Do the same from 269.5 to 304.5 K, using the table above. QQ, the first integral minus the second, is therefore 114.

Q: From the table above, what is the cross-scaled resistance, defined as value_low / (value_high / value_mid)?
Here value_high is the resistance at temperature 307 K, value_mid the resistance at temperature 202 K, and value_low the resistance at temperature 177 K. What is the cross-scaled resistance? 11.2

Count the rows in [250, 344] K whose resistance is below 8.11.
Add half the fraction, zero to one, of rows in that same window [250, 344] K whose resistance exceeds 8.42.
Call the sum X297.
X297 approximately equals 19.0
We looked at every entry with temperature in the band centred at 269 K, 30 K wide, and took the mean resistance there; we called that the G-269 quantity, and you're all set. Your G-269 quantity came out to 7.9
